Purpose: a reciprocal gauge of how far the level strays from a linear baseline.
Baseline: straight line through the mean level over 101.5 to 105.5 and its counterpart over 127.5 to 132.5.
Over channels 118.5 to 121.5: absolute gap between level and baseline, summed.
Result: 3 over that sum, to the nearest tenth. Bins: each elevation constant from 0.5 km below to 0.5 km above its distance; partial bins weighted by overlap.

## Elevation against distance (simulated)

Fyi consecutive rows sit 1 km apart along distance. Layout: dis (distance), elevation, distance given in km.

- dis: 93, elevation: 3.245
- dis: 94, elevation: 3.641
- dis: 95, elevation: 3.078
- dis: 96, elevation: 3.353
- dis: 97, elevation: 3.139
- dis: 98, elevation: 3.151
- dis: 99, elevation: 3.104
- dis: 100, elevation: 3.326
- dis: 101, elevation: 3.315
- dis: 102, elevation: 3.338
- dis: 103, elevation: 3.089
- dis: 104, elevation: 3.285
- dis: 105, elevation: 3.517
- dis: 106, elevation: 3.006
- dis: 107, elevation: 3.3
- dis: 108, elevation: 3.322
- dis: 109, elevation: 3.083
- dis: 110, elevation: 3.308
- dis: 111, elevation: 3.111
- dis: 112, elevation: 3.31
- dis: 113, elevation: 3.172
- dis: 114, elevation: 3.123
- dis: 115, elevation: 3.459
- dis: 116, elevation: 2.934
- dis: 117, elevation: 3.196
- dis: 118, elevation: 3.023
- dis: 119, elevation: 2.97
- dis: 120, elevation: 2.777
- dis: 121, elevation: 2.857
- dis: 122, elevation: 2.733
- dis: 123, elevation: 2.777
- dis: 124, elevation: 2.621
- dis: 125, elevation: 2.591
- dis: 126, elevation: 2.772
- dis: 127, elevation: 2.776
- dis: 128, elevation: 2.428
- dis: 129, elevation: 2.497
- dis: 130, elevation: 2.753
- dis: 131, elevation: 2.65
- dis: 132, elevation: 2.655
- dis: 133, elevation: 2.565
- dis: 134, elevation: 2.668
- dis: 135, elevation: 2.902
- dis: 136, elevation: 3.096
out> 16.2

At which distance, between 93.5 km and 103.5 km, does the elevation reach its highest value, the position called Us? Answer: 94 km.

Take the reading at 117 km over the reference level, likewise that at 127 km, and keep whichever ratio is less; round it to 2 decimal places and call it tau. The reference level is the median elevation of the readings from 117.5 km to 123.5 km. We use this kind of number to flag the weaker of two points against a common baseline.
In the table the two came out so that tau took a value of 0.99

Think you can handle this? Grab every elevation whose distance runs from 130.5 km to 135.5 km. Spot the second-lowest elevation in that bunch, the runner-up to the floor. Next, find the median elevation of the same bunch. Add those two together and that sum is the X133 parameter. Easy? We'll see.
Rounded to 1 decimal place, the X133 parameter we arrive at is 5.3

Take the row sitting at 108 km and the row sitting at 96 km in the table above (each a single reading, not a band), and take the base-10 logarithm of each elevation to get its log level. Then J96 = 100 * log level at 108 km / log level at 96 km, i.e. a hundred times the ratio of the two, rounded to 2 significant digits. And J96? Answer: 99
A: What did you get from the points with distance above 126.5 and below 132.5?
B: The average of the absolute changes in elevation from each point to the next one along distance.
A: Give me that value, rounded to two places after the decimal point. 0.16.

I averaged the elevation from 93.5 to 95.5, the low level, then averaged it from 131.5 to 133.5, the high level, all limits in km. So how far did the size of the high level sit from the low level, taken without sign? 0.75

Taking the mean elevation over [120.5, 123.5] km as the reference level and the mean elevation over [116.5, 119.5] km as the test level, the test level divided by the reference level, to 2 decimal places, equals 1.10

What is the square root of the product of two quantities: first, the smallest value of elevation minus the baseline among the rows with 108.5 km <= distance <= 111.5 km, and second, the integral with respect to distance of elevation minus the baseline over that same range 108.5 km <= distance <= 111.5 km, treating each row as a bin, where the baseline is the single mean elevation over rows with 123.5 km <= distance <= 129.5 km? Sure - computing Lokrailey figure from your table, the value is 0.88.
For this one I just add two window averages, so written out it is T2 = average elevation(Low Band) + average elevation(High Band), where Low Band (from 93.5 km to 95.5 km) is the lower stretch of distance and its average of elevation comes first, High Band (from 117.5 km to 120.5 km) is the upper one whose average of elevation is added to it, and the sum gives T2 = 6.28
